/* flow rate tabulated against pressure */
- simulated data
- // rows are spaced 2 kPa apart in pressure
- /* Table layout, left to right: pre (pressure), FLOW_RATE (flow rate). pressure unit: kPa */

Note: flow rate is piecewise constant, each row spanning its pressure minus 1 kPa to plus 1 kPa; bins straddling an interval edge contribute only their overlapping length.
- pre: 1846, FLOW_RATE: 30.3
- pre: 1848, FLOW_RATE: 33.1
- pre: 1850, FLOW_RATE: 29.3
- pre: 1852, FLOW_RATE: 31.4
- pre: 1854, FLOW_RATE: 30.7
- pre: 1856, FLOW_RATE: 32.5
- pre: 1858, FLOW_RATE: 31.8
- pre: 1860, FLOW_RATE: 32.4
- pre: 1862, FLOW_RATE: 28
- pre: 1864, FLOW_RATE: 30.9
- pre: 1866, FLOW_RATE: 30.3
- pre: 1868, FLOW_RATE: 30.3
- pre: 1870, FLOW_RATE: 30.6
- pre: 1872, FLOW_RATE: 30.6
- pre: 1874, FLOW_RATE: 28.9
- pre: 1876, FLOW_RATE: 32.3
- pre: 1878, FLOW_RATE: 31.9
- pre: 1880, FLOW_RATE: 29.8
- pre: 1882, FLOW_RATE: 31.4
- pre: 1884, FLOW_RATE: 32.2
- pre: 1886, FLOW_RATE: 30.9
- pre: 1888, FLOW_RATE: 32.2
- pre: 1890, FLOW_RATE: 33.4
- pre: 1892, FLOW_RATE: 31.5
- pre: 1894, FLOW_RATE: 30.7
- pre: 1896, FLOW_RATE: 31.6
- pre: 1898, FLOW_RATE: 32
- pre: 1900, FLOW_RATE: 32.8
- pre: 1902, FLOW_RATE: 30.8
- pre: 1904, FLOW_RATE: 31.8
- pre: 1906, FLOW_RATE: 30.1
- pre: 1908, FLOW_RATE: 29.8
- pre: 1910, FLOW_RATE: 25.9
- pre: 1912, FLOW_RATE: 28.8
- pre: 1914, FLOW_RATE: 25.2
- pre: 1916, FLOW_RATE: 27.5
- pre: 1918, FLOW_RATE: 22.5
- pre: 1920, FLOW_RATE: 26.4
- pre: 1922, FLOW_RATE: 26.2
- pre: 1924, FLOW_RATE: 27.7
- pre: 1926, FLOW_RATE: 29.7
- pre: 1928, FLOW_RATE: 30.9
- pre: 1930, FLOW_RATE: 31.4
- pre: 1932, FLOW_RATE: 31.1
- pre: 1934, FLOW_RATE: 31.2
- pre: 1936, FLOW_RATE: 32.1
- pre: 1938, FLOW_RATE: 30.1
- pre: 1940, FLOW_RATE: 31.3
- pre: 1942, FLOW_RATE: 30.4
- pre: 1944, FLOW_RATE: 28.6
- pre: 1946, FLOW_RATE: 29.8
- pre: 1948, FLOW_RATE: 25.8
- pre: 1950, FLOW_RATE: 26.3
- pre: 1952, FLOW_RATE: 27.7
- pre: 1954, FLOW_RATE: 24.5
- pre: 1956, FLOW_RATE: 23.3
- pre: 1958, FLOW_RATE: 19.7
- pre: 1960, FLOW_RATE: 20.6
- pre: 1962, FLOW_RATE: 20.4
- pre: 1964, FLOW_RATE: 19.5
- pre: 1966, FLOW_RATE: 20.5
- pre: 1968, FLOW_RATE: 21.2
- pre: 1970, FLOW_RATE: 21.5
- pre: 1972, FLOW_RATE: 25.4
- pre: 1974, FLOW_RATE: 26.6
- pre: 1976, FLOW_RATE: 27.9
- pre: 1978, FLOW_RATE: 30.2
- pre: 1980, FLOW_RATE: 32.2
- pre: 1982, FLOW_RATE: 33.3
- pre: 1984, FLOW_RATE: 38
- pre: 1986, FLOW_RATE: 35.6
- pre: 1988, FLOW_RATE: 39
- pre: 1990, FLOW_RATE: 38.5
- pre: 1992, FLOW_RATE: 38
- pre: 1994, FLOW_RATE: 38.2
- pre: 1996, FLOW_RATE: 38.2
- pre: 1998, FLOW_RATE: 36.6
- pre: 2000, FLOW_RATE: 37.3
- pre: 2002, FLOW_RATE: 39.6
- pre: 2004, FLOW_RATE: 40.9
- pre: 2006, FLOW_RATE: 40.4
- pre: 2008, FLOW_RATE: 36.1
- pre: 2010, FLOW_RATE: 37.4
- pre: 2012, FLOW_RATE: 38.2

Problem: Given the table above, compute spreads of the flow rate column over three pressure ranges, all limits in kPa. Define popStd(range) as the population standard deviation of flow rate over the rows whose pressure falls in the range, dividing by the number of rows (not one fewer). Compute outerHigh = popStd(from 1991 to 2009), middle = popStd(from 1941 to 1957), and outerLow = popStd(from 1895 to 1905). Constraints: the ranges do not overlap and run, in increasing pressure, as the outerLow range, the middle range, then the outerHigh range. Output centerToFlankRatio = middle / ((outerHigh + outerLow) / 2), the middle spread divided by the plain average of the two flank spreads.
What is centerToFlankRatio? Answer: 2.1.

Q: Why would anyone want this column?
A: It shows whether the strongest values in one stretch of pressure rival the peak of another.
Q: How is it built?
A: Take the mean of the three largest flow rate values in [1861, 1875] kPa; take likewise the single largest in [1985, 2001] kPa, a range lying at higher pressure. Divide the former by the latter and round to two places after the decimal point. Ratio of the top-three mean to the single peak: 0.79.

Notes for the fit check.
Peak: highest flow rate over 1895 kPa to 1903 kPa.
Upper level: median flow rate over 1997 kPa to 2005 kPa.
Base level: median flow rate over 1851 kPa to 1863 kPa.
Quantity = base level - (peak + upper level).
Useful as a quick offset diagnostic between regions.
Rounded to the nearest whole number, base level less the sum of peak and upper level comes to -40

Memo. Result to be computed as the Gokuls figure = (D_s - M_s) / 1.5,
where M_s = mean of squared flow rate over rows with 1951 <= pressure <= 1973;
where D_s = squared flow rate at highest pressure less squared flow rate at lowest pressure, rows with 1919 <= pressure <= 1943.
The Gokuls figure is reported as -182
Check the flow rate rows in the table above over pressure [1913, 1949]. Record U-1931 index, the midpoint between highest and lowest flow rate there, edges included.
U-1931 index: 27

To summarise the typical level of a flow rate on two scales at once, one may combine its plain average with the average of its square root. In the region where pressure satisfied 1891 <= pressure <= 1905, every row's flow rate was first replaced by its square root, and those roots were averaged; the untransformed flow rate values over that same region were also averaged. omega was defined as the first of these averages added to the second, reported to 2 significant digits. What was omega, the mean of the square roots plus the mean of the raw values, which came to 37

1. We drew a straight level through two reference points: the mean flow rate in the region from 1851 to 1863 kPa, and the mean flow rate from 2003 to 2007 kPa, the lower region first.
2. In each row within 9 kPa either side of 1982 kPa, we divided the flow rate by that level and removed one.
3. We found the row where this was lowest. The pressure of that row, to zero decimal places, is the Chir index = 1974 kPa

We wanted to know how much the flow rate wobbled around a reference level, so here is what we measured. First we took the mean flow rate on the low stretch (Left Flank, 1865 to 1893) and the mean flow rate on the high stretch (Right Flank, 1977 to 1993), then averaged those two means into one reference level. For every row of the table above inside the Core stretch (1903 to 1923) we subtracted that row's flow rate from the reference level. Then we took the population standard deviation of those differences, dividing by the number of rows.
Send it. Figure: 2.6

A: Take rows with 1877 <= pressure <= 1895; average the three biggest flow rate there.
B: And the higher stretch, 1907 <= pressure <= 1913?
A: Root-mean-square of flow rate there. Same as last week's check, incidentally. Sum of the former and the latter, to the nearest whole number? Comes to 61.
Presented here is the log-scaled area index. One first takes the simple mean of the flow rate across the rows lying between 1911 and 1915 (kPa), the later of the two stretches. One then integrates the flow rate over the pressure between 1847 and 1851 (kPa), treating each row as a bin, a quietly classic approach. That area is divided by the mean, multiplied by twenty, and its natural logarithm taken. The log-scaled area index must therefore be 4.53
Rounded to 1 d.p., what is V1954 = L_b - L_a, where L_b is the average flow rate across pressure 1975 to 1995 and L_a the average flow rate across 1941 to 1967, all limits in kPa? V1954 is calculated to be 10.7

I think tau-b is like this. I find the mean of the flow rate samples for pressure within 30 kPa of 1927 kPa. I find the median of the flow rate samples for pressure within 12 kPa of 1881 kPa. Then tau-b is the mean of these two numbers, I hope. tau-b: 30.1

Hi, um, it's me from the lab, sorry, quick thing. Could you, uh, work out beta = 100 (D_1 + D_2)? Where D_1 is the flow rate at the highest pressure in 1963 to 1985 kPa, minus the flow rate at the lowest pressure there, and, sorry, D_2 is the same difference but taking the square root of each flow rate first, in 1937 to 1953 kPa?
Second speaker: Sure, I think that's 1828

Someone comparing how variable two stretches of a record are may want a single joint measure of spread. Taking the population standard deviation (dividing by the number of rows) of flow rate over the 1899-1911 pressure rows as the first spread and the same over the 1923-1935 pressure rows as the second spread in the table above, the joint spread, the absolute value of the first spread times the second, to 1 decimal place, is 2.8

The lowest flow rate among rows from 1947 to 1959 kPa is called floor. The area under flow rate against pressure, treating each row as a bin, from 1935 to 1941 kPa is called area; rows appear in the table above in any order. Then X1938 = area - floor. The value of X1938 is 167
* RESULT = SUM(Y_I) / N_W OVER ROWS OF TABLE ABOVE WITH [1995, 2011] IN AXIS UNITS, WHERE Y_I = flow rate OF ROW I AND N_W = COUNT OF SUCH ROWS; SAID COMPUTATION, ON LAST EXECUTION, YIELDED 38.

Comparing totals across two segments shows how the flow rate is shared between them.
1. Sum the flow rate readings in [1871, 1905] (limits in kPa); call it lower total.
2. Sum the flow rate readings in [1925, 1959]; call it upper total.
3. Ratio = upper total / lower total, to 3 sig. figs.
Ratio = 0.905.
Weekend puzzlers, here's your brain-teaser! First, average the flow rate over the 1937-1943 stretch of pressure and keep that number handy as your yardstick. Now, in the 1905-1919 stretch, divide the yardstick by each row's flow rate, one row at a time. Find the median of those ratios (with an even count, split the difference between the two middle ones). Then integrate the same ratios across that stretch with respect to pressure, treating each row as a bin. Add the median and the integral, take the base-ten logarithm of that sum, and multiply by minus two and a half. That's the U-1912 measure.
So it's -3.08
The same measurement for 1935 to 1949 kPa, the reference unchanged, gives -2.98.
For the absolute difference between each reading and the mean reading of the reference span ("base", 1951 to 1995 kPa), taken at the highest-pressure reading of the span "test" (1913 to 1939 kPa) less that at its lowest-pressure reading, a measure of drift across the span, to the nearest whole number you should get -1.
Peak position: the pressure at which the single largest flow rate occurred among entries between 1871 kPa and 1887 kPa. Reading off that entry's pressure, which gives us 1876 kPa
